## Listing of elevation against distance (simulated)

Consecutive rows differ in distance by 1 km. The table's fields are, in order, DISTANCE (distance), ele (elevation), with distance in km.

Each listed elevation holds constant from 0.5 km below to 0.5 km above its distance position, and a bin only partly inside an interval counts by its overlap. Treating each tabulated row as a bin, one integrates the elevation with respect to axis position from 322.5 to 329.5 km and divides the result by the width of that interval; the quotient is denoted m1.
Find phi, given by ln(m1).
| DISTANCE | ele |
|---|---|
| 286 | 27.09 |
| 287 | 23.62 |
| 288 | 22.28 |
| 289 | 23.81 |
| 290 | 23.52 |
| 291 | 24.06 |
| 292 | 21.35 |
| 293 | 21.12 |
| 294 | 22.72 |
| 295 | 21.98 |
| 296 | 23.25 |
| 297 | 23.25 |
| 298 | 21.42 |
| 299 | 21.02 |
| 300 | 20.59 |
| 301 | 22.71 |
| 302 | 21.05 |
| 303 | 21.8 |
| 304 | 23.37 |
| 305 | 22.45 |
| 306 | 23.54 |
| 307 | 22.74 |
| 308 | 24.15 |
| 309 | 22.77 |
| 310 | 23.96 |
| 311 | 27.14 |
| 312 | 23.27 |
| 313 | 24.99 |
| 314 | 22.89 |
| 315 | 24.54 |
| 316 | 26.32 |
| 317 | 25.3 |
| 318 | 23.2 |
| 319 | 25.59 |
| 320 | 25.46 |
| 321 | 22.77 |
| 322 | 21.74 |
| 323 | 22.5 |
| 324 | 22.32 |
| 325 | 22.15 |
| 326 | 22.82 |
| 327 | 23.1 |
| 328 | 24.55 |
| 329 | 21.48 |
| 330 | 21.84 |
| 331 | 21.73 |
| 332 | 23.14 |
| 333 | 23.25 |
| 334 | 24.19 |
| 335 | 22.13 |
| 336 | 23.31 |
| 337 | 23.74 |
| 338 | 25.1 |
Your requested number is 3.122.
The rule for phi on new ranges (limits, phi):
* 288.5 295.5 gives 3.120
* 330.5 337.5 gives 3.139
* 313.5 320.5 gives 3.209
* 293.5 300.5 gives 3.093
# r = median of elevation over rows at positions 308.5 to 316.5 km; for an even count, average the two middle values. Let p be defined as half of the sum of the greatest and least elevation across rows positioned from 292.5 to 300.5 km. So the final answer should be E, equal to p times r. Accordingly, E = 532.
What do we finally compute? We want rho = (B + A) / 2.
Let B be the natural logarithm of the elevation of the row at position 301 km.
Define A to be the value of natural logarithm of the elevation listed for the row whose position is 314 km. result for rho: 3.13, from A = 3.13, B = 3.12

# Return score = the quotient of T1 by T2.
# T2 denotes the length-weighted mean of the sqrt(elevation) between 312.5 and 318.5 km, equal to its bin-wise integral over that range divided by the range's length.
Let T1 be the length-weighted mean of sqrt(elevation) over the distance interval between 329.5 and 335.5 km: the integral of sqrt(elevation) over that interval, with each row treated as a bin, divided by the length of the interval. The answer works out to 0.96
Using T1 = 4.76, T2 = 4.95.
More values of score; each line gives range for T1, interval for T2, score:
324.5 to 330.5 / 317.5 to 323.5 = 0.98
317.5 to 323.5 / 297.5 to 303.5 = 1.05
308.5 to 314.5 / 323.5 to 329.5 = 1.03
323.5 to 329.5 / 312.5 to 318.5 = 0.96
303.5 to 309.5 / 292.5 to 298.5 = 1.02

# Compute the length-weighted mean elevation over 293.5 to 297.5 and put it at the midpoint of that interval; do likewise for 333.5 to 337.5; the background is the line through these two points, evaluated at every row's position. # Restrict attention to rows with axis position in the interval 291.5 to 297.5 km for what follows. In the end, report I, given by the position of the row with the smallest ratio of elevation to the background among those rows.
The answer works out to 293 km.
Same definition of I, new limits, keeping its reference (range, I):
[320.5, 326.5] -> 322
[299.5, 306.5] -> 300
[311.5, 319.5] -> 314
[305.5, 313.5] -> 307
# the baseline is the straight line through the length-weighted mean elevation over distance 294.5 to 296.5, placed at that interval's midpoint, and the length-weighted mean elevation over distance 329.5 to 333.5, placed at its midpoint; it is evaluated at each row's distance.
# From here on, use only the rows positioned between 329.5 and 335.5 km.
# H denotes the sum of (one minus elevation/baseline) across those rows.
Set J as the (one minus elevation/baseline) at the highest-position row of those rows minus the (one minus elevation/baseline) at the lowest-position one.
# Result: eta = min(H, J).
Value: -0.06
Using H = -0.1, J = -0.01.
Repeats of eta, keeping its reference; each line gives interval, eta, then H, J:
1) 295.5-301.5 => 0.02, 0.1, 0.02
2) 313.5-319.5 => -0.56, -0.6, -0.12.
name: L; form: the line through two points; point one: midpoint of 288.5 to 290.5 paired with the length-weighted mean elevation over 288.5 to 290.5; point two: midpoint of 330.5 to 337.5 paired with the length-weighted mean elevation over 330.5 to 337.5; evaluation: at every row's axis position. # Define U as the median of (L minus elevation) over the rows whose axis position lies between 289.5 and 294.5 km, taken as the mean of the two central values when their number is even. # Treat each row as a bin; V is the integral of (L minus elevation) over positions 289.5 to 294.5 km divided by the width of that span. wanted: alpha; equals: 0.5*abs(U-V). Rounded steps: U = 0.9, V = 1.1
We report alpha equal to 0.10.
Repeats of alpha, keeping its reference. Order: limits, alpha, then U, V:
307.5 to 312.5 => 0.15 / -0.6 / -0.9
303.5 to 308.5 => 0.05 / 0.1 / 0.2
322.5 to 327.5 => 0.05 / 0.7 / 0.6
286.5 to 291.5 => 0.07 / 0.1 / 0.2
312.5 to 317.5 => 0.08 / -1.6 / -1.5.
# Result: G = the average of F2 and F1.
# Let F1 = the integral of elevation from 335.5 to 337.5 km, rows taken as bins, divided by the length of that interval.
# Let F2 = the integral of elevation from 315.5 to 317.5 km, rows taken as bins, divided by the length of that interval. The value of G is 24.7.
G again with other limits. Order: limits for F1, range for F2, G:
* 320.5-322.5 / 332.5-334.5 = 23.0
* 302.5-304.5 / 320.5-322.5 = 22.4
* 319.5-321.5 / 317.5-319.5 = 24.3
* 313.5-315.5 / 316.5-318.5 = 24.0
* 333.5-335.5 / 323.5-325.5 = 22.7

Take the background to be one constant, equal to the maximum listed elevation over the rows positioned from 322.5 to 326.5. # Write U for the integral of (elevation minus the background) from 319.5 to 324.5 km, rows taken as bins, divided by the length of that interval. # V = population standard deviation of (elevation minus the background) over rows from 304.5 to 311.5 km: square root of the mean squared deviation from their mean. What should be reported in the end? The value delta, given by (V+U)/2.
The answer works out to 0.81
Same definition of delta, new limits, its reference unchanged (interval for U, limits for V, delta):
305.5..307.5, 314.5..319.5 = 0.69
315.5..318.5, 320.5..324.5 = 1.25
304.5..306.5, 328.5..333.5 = 0.46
